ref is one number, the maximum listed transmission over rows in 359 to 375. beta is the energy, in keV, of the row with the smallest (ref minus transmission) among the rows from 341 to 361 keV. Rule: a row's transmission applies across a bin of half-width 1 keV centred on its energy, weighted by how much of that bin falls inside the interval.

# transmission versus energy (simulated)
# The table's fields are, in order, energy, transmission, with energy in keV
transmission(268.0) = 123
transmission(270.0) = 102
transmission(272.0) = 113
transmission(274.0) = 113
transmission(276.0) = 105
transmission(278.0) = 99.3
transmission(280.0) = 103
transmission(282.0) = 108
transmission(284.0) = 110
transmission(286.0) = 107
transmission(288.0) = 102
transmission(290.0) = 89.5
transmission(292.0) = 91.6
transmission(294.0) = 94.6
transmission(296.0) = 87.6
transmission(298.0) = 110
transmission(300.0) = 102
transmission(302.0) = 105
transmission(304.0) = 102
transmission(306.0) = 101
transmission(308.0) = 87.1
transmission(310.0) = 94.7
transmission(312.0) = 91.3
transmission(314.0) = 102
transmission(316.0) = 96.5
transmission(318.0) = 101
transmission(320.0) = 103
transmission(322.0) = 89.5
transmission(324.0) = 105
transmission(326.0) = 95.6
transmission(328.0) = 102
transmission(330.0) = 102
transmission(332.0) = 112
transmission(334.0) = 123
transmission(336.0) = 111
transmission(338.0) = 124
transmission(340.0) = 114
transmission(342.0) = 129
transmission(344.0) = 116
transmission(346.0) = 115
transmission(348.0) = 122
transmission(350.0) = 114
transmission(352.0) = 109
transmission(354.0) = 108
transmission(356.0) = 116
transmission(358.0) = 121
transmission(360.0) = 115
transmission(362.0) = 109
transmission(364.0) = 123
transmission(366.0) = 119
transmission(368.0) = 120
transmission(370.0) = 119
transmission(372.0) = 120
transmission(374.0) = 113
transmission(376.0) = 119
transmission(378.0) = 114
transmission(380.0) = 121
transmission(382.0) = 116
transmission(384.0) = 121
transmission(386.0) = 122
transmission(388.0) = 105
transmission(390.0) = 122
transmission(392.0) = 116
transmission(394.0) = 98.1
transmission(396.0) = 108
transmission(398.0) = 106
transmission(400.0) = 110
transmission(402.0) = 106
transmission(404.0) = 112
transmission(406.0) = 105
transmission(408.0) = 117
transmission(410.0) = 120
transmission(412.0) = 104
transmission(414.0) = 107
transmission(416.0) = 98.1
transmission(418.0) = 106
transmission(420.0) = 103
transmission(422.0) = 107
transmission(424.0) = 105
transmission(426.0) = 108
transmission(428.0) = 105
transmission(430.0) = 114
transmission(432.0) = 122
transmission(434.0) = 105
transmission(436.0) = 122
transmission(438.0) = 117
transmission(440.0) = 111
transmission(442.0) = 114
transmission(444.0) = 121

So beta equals 342.0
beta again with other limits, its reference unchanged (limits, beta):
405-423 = 410.0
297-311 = 298.0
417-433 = 432.0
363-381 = 364.0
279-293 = 284.0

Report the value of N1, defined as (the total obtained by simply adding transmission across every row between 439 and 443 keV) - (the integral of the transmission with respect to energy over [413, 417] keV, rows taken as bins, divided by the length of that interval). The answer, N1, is 122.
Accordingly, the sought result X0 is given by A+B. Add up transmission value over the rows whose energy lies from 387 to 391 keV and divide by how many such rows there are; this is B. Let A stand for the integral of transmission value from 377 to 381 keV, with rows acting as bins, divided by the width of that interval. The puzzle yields 231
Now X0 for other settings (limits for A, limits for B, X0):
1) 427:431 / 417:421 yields 214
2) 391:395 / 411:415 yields 213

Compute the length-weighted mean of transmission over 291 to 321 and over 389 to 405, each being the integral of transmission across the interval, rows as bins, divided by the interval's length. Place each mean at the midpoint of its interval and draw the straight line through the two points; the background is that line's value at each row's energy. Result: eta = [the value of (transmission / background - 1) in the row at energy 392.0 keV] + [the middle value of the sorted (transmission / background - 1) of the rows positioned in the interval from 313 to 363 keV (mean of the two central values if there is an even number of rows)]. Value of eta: 0.15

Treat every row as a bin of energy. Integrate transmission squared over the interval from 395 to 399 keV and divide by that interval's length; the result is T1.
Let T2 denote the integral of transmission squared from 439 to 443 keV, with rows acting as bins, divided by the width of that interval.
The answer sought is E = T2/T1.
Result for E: 1.11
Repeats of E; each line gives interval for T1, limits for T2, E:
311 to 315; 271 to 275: 1.36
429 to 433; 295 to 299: 0.71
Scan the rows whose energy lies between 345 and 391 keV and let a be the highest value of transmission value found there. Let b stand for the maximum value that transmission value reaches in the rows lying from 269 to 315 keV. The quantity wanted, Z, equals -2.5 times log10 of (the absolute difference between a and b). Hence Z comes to -2.5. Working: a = 123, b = 113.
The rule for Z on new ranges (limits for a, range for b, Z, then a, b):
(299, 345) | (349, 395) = -1.9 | 129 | 123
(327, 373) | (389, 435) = -2.1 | 129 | 122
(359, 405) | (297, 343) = -1.9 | 123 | 129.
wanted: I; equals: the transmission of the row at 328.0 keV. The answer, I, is 102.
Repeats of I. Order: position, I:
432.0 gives 122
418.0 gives 106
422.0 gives 107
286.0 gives 107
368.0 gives 120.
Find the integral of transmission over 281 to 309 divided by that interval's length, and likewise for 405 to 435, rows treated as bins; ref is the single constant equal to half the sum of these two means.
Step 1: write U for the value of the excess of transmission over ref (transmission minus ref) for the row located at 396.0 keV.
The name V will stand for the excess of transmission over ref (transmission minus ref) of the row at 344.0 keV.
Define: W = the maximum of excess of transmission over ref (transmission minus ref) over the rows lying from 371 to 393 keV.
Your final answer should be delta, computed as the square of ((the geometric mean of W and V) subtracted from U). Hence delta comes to 114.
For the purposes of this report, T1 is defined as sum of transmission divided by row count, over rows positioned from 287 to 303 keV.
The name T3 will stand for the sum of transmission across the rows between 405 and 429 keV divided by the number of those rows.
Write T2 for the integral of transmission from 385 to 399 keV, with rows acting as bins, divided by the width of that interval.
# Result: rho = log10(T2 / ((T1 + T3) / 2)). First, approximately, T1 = 98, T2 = 111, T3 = 107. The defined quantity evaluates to 0.03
